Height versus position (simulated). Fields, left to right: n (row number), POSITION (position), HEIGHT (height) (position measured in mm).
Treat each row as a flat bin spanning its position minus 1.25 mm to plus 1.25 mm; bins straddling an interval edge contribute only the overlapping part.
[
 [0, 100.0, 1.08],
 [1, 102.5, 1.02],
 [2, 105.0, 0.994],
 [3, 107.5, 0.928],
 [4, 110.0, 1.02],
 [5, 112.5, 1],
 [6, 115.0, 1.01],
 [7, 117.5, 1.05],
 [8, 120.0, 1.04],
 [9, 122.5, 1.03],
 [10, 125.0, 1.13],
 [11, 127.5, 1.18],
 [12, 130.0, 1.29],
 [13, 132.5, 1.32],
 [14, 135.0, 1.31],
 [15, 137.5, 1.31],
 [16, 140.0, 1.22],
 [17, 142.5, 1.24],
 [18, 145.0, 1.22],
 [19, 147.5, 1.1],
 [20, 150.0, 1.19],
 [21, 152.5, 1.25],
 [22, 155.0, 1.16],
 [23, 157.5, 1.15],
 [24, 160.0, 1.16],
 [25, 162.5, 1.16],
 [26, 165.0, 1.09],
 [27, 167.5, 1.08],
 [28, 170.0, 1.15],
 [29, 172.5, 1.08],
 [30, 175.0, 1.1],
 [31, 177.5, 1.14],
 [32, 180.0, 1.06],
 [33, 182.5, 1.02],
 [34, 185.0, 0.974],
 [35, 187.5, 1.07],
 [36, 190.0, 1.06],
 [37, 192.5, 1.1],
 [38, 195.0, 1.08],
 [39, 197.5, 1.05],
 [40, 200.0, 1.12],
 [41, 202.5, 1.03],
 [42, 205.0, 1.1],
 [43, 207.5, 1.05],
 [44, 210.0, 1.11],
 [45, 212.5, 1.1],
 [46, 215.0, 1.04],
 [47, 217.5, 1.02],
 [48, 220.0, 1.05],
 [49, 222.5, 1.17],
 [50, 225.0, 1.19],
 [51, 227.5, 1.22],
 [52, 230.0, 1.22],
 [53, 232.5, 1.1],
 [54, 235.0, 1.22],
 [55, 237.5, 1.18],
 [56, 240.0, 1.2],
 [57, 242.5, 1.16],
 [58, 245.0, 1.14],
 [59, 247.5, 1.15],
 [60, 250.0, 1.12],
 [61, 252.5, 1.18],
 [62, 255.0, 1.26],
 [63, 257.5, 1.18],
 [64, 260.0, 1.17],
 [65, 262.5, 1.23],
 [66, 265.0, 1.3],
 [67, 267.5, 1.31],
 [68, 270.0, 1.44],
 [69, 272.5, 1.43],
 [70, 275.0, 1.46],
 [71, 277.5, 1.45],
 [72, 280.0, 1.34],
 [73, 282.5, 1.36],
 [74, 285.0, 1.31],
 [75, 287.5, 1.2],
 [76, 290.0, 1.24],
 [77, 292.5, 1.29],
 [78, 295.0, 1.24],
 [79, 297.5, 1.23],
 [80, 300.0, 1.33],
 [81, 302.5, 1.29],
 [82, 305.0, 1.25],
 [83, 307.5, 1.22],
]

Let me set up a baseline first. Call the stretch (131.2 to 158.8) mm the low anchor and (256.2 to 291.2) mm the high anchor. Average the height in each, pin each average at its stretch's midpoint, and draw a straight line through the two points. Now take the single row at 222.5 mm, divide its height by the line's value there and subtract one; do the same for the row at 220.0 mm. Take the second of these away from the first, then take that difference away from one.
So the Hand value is 0.91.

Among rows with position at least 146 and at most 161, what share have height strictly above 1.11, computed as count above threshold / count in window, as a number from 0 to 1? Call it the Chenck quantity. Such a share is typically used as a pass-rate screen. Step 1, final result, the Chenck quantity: 0.83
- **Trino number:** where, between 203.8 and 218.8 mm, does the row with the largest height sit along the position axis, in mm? 210.0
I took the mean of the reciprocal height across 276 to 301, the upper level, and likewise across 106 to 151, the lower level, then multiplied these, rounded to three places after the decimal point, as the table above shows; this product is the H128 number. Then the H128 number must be 0.683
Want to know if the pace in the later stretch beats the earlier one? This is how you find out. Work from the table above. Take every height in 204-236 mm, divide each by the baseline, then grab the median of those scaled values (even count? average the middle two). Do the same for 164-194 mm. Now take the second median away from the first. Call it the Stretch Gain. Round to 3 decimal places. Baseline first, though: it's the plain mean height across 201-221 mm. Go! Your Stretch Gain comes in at 0.019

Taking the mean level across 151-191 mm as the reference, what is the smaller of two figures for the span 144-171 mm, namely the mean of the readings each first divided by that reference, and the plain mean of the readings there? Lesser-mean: 1.04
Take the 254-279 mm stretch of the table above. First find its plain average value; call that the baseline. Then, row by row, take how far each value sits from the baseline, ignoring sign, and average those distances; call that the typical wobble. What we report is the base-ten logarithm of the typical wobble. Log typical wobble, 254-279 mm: -1.01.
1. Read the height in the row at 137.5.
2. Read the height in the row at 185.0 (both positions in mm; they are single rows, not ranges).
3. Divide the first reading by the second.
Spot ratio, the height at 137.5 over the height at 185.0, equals 1.34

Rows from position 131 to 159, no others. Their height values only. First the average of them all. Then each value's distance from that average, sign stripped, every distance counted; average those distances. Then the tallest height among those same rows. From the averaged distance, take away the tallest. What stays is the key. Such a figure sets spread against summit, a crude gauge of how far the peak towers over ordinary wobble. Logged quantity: -1.26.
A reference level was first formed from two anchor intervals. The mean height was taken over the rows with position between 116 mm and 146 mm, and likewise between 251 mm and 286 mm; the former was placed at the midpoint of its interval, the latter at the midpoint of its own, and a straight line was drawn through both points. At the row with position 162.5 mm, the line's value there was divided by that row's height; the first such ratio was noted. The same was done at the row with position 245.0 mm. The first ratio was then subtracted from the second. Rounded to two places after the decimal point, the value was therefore 0.08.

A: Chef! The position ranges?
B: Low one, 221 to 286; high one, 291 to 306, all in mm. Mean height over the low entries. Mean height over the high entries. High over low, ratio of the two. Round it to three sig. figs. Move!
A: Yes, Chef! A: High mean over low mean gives 1.02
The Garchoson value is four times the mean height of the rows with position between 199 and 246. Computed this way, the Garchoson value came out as 4.509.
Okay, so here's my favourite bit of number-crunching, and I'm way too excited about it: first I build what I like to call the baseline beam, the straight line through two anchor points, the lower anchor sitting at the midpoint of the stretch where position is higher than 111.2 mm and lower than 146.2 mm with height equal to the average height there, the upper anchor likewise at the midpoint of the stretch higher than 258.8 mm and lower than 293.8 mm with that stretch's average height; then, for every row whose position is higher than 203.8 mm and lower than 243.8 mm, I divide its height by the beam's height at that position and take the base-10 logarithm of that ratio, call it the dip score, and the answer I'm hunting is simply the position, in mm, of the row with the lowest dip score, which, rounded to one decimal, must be 217.5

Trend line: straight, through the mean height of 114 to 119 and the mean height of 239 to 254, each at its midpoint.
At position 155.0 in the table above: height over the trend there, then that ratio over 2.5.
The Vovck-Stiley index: 0.43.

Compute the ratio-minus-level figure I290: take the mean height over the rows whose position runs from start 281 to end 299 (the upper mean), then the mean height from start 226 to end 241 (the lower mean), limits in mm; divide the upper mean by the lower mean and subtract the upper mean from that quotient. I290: -0.202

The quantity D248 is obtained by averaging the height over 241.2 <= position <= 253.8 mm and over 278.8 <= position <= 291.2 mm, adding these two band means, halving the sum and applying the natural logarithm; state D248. 0.20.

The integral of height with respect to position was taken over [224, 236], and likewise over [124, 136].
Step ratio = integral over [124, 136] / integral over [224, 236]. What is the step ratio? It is 1.05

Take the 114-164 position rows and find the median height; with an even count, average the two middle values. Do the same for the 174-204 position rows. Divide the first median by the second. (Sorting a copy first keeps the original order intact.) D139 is 1.10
